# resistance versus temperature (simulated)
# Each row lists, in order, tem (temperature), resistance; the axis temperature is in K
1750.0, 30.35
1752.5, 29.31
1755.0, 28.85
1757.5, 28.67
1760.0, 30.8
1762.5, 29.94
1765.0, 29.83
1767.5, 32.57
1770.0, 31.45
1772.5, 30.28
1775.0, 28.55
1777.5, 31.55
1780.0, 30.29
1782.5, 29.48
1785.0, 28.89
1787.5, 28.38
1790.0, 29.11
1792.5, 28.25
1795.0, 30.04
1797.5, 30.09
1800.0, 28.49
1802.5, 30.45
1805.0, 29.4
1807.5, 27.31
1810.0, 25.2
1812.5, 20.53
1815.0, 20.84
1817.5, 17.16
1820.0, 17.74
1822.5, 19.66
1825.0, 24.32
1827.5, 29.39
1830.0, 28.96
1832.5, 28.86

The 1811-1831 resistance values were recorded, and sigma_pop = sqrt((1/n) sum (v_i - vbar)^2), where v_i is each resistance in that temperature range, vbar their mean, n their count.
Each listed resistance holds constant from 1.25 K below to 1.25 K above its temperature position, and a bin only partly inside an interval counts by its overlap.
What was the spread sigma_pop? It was 4.45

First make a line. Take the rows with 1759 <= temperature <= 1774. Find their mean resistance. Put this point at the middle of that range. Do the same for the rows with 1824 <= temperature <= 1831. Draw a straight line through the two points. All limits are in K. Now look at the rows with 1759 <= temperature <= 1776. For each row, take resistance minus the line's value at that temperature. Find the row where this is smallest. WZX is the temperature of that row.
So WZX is 1775.0 K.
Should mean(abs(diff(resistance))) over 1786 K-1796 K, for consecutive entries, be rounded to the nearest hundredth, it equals 1.13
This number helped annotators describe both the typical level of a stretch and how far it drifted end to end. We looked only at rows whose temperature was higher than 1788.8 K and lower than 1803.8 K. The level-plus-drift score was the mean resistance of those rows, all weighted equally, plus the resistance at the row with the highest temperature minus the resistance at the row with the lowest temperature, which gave 30.7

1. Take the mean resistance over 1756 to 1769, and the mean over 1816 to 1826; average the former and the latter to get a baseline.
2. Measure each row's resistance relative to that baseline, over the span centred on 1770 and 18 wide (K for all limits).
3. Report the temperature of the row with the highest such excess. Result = 1767.5 K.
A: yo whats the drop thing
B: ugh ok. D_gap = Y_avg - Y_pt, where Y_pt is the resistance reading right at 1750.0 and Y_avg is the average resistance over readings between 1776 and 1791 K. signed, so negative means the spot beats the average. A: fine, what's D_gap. -0.7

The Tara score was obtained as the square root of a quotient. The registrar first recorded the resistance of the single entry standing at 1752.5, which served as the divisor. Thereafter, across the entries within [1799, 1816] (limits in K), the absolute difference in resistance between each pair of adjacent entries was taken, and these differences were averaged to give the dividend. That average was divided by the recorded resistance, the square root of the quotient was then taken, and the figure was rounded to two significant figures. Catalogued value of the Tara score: 0.26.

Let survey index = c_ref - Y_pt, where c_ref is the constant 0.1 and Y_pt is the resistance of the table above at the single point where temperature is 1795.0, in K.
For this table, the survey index -30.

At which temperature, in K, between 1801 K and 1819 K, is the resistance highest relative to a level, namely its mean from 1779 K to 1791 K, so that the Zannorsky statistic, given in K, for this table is 1802.5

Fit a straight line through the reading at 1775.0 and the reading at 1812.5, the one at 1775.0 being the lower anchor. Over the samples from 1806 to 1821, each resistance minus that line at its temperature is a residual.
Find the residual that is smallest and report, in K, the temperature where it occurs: 1817.5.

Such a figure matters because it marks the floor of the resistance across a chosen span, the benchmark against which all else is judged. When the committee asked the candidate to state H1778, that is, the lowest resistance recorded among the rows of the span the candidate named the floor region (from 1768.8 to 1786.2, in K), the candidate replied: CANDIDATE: 28.55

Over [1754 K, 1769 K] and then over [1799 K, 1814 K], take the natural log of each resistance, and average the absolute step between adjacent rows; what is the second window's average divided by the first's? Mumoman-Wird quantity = 2.3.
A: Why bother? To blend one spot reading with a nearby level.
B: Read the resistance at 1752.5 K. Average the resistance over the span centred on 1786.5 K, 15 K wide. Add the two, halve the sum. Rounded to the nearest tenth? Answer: 29.2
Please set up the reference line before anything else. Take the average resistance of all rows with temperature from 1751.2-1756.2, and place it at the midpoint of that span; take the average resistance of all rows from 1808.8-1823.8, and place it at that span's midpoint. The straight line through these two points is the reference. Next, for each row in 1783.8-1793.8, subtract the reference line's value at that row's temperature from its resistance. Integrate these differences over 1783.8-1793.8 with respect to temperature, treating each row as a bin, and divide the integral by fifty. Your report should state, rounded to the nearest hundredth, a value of 0.91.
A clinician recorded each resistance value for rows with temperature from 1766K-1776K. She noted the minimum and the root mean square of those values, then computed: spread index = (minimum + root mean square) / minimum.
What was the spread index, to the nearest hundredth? 2.08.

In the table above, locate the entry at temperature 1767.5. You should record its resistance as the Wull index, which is 32.57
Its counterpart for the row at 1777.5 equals 31.55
